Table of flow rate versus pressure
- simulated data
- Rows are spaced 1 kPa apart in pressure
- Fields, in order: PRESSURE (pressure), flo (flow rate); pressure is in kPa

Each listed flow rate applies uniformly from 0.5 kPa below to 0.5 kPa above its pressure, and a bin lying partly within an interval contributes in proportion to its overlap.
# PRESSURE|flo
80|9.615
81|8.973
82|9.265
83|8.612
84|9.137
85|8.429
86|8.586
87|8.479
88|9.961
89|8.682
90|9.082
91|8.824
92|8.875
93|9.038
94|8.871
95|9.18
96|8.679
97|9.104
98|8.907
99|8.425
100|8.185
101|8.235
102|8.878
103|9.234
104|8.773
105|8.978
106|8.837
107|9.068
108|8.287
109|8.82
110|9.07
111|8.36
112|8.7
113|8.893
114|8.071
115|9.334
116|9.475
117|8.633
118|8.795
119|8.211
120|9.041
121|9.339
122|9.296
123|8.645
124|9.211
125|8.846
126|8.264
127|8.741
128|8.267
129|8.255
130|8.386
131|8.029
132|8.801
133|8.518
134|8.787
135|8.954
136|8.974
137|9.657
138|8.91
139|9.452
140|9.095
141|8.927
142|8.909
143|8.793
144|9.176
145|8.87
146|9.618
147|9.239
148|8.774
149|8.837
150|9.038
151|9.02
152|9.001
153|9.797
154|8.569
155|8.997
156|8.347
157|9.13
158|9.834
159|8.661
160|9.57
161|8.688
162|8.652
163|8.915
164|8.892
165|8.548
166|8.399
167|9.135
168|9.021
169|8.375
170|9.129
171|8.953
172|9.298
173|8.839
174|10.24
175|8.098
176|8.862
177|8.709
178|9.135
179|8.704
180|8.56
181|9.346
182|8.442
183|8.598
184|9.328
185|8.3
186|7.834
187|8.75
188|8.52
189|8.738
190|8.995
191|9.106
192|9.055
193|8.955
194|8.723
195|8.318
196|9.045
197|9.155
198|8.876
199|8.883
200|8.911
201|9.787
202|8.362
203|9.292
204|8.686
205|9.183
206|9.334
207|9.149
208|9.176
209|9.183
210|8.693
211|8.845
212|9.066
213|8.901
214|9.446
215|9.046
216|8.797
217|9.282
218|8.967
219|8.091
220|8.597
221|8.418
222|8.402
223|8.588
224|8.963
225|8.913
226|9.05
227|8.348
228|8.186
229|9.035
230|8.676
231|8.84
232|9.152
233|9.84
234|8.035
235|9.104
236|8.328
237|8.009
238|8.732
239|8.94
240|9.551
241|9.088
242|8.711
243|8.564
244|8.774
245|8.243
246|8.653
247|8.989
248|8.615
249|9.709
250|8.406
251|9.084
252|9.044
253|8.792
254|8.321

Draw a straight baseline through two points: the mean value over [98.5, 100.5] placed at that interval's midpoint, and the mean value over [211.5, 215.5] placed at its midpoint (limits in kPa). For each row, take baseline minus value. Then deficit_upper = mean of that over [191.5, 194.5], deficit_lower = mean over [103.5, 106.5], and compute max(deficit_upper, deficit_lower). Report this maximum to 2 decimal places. 0.06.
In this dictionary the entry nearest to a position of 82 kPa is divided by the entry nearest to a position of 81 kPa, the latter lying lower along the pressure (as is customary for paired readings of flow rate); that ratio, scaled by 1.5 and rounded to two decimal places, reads 1.55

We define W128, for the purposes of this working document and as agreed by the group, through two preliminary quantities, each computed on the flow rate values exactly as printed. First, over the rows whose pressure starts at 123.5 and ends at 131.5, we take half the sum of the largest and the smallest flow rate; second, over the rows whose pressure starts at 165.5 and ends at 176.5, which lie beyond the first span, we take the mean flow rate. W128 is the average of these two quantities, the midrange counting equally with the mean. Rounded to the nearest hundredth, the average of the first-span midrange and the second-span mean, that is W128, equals 8.78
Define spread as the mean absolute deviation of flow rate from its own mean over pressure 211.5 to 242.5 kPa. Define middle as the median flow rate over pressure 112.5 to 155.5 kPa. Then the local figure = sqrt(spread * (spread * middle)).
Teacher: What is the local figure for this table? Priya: 1.0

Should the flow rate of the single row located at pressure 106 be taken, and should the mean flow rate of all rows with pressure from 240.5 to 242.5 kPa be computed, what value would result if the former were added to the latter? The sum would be 17.7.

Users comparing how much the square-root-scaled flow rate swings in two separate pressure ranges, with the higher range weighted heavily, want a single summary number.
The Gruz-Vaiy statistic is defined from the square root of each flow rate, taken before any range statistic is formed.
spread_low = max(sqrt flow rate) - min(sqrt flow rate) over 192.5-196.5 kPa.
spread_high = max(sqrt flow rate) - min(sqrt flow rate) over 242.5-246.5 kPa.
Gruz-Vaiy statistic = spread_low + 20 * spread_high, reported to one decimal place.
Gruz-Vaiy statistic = 1.9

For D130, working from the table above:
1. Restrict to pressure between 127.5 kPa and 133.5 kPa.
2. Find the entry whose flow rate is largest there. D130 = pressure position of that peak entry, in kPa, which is 132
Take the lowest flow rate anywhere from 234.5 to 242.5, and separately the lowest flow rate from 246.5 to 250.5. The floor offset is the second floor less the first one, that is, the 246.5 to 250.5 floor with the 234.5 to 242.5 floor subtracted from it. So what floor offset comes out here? 0.397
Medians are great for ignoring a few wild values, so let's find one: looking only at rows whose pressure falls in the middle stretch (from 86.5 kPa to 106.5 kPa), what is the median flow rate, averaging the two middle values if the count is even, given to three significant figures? 8.87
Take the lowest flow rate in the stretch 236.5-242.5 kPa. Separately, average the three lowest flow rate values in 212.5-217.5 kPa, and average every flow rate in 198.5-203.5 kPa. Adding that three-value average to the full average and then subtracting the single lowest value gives 9.95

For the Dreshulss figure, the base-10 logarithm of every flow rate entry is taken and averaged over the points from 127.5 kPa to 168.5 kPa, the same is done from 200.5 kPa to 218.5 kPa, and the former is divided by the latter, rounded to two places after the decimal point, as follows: 0.99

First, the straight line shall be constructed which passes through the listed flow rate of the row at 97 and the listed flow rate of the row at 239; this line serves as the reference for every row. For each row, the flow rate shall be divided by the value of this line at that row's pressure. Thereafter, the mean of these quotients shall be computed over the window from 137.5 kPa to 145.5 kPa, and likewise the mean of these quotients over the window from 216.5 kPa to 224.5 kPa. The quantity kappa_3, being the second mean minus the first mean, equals -0.03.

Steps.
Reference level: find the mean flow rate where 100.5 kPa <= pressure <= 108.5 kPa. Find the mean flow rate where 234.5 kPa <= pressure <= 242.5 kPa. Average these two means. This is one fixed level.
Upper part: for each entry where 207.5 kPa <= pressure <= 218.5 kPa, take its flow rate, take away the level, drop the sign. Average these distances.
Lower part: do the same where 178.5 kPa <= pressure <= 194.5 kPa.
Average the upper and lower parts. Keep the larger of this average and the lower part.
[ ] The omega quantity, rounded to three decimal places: 0.300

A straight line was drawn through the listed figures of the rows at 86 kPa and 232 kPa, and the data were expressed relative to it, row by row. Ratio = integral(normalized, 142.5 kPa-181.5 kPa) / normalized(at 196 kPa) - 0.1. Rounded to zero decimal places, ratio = 39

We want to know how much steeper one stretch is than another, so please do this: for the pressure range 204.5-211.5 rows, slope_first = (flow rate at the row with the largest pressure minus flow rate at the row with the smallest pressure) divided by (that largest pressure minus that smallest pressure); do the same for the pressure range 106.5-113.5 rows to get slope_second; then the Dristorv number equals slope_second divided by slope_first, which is 0.5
